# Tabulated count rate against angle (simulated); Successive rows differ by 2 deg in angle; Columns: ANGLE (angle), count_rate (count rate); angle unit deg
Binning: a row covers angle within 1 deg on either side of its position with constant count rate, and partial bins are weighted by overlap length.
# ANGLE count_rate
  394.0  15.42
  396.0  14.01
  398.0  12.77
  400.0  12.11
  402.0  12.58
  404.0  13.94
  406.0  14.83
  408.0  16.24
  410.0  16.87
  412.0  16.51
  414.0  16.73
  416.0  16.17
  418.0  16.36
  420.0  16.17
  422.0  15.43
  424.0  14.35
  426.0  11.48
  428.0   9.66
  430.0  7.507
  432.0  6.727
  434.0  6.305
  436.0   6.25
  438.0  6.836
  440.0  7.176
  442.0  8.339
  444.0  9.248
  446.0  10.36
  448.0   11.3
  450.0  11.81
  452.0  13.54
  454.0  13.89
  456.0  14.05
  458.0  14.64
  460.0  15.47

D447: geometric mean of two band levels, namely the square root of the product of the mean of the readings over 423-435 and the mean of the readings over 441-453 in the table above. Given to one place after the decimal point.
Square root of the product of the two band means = 10.0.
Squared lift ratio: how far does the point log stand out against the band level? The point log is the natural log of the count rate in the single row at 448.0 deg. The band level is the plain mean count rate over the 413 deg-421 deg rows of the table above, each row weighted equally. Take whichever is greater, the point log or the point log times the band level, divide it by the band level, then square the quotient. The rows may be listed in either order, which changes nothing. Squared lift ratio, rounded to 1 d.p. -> 5.9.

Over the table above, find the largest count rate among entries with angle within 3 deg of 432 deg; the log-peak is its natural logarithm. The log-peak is 2.02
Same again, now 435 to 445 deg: 2.22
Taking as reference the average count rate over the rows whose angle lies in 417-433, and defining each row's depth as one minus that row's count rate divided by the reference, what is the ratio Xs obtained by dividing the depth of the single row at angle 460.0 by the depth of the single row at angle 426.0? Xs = -4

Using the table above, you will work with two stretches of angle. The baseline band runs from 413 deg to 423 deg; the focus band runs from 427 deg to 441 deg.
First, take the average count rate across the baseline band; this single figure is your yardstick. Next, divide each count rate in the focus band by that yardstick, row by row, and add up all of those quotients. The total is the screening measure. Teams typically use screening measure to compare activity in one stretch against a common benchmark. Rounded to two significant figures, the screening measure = 3.1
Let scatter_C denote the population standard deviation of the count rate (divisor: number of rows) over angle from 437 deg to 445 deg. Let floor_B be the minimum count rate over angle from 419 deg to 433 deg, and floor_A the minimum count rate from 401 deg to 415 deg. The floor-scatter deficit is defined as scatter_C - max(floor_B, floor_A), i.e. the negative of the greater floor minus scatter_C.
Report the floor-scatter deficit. -11.6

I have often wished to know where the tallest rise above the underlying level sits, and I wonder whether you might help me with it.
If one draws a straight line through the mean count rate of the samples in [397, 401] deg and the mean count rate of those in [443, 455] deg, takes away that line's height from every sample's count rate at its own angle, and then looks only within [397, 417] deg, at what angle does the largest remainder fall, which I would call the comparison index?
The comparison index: 410.0 deg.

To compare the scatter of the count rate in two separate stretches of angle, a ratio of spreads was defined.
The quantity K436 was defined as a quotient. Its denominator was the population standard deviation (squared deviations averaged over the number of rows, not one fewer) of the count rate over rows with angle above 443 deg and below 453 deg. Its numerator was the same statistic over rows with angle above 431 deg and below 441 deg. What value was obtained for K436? 0.24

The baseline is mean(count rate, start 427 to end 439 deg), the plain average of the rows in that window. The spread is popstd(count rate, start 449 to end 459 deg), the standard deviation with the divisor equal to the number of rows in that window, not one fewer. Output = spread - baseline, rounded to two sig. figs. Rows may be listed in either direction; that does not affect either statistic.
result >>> -6.3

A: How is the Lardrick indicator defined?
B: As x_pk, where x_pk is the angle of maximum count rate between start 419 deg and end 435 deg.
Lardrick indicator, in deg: 420.0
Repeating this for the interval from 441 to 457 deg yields 456.0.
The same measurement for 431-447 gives 446.0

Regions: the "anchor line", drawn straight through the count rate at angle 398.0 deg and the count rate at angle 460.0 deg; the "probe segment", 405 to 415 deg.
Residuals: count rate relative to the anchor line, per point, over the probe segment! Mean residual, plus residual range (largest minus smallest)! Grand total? 5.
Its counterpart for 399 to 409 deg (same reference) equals 5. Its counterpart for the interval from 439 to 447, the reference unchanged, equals -3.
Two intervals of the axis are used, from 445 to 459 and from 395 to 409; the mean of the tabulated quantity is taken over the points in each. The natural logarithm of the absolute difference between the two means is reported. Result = 0.0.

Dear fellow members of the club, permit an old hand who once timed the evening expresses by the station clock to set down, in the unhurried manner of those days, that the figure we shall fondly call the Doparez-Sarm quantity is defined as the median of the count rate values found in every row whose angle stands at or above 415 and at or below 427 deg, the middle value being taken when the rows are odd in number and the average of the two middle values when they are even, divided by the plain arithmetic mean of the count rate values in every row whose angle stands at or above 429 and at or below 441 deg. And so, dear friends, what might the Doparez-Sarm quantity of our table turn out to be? 2.3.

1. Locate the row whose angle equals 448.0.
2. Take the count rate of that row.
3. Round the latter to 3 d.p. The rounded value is 11.300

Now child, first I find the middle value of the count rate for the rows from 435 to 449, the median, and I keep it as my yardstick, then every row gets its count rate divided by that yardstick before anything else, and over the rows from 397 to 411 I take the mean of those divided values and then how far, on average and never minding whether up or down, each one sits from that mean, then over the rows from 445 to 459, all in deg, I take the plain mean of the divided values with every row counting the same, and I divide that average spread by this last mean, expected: 0.12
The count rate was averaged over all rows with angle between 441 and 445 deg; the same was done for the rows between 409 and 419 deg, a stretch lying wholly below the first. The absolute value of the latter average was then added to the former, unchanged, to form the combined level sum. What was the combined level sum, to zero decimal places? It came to 25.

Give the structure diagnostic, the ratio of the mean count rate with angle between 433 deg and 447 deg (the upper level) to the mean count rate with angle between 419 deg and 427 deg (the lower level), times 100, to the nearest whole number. 54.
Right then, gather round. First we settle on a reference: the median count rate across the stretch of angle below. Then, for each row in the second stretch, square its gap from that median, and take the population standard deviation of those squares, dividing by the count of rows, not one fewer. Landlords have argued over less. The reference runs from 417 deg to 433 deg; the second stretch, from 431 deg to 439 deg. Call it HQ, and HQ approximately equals 3.3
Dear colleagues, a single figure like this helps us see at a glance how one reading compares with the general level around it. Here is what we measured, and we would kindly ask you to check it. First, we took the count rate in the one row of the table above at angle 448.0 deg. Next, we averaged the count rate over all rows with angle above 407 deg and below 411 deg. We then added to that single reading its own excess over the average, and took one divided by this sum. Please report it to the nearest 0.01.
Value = 0.17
